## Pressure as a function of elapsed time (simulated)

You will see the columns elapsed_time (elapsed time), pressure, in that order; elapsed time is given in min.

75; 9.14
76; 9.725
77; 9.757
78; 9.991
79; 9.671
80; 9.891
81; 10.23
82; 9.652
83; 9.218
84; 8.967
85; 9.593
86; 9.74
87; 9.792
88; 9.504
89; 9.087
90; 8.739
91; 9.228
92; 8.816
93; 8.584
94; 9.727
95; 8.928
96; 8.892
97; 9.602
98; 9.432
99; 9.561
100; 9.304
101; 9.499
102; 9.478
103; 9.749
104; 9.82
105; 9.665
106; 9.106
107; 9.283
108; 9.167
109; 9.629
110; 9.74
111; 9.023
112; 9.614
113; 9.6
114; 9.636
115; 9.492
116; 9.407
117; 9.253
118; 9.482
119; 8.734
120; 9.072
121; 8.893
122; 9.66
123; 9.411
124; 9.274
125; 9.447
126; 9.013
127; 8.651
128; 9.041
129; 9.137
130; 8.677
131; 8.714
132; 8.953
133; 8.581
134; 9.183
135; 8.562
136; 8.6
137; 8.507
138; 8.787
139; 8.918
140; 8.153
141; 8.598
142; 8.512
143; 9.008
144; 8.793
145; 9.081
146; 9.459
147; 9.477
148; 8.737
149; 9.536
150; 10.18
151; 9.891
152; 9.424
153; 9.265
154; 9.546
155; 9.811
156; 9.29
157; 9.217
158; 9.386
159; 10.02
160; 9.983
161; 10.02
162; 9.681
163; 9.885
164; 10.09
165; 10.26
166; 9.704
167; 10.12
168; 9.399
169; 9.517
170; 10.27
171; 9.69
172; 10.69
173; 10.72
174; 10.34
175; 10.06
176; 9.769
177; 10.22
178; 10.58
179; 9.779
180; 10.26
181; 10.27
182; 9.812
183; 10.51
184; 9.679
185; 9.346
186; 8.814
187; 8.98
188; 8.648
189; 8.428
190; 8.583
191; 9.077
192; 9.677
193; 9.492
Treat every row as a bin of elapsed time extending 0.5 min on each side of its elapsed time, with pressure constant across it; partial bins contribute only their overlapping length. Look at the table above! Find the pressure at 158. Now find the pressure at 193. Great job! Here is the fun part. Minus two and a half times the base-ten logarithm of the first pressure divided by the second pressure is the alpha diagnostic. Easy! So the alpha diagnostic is 0.012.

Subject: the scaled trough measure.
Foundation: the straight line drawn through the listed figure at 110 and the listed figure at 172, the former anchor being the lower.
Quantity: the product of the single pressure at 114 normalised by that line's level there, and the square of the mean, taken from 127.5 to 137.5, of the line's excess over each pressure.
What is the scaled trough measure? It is 1.63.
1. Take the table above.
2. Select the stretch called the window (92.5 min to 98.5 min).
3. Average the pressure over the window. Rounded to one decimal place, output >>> 9.2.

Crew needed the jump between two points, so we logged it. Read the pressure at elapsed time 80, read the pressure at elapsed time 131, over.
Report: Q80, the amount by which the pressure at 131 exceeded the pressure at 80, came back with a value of -1.2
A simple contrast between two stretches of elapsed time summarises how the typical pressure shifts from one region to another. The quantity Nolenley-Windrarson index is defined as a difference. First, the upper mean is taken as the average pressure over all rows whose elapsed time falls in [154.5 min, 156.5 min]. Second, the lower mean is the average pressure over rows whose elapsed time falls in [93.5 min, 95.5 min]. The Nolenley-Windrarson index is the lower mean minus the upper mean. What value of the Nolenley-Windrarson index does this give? -0.22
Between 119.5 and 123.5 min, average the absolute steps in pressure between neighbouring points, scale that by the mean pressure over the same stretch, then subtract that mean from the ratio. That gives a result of -9.2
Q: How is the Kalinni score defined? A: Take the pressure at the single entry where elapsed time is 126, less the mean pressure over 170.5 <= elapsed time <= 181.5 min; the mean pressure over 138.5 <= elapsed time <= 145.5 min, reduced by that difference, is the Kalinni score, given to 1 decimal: 9.9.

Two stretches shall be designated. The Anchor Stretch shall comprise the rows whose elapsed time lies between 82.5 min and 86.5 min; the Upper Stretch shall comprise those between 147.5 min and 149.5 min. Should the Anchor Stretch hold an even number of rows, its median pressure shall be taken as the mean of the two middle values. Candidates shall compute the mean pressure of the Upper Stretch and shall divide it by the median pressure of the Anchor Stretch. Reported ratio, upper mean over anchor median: 0.97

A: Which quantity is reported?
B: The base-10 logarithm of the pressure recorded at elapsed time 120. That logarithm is 0.96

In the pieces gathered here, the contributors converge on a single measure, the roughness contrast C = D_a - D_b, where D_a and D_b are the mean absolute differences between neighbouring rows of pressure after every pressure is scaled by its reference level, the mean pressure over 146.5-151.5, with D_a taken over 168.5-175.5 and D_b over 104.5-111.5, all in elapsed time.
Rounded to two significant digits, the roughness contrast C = 0.015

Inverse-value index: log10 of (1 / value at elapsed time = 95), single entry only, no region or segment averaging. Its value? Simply -0.95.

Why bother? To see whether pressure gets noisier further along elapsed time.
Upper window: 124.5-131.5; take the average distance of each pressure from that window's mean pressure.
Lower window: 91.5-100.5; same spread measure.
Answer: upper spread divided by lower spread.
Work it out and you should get 0.7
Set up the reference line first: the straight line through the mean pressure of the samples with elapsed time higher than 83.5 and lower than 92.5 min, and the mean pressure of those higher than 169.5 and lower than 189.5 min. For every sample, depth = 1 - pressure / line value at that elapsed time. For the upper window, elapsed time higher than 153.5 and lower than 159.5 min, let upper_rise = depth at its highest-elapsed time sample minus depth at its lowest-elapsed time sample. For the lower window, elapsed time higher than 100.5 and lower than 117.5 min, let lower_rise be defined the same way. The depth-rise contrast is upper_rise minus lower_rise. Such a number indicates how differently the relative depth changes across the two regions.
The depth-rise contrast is -0.082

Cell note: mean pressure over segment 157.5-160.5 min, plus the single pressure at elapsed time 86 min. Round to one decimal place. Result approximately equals 19.5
